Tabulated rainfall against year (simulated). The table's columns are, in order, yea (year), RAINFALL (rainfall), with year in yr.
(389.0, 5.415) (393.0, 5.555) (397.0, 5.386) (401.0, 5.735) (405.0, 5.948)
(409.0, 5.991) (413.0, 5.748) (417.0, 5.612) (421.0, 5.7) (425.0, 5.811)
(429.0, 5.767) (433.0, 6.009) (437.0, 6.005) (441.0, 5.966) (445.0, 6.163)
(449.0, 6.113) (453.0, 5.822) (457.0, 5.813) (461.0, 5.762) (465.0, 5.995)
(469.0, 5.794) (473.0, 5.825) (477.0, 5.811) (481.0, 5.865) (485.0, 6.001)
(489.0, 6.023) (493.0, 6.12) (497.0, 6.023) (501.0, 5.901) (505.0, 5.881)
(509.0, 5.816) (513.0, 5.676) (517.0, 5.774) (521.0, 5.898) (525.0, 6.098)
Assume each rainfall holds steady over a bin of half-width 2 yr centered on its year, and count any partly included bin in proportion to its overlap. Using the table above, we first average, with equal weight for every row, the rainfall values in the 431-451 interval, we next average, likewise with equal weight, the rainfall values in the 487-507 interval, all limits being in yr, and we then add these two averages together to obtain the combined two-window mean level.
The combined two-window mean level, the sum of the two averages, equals 12.0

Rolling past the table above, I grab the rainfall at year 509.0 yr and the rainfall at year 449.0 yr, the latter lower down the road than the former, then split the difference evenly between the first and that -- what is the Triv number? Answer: 5.96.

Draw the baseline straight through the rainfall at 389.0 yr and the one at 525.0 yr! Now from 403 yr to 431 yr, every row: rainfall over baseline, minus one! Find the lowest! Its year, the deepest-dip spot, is 417.0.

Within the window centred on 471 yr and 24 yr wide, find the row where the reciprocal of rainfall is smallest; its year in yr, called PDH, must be 465.0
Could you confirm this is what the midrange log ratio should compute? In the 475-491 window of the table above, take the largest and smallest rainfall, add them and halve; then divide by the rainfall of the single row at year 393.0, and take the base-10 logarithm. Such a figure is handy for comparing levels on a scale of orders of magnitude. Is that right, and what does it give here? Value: 0.027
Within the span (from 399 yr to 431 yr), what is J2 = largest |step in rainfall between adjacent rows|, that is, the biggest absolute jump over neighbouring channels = 0.24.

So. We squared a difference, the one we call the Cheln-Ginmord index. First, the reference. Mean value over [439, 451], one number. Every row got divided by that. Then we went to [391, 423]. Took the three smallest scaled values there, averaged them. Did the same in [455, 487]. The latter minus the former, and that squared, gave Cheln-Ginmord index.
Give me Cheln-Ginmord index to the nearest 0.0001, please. 0.0020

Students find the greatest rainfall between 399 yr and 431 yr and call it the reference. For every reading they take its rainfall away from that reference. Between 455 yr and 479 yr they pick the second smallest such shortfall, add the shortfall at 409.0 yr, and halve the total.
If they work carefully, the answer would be 0.08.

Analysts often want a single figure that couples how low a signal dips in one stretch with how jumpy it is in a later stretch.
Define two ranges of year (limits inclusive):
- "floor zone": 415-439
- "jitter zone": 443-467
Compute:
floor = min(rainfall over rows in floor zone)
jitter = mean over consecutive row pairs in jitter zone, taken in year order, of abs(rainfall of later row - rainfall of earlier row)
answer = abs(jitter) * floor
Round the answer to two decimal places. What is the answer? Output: 0.71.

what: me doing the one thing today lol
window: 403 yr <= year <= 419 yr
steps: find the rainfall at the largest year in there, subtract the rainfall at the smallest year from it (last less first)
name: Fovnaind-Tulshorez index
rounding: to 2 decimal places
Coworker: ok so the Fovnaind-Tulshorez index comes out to -0.34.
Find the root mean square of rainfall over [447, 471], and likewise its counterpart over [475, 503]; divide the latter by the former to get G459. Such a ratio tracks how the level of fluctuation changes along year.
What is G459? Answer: 1.01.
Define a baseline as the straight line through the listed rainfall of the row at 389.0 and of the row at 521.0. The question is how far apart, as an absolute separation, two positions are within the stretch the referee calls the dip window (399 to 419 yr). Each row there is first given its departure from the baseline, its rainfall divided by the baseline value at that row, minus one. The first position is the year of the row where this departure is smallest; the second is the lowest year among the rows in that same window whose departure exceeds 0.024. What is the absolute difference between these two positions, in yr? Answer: 16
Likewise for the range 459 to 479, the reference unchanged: 12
